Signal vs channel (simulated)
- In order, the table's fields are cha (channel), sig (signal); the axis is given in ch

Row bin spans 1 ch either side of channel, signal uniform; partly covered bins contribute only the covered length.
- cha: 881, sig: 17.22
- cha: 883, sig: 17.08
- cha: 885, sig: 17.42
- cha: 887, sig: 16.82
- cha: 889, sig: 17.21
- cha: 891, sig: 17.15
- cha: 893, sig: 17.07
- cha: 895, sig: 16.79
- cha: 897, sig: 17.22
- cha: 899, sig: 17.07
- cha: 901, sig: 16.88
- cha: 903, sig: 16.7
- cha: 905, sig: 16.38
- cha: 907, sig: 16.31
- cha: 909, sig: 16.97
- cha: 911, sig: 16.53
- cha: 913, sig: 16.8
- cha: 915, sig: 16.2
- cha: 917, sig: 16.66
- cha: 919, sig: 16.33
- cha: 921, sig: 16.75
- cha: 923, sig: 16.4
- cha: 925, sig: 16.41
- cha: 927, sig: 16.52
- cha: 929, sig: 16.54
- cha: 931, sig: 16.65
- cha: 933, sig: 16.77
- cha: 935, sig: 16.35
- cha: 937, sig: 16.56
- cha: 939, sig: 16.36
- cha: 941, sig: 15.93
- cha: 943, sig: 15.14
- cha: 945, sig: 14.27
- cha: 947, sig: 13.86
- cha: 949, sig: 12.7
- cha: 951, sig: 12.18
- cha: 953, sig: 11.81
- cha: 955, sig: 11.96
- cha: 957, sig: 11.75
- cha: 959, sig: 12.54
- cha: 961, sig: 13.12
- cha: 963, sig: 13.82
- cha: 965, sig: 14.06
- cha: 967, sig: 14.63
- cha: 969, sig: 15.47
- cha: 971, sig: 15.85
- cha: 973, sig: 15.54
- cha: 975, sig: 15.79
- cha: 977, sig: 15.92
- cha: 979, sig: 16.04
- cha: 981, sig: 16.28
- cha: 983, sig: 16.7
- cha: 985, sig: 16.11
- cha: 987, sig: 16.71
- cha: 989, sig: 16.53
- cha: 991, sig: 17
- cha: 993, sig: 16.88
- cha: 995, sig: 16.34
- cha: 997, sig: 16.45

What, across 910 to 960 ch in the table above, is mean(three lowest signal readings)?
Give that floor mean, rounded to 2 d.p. 11.84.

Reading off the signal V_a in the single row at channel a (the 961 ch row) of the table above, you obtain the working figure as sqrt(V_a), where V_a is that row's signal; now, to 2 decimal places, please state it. 3.62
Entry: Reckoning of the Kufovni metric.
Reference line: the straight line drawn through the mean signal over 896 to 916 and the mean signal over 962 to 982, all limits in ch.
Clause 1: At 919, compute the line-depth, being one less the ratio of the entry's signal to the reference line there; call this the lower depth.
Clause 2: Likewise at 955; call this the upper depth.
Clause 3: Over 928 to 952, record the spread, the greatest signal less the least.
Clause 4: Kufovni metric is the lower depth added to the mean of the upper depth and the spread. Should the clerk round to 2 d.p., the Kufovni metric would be 2.42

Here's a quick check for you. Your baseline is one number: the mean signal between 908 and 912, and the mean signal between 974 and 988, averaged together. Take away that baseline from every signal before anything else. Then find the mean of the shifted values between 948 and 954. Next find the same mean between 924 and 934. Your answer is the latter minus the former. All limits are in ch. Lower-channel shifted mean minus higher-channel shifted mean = 4.3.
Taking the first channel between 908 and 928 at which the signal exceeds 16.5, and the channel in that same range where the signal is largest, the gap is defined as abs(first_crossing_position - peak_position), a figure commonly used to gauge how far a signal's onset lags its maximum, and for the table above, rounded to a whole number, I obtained 0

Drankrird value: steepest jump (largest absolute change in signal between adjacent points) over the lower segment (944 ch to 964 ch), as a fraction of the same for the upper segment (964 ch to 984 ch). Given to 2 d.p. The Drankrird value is 1.38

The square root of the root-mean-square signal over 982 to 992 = 4.08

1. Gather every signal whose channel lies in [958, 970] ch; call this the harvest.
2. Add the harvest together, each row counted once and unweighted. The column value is 84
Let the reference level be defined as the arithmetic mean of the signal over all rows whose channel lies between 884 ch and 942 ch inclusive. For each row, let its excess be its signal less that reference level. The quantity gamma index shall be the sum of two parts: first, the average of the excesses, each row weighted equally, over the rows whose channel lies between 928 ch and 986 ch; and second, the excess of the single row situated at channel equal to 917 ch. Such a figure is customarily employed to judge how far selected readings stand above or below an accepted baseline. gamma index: -1.9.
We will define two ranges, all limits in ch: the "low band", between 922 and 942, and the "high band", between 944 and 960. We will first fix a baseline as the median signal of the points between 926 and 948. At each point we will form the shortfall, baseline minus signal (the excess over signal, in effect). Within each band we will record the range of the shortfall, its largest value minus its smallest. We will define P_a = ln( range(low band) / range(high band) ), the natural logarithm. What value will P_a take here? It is -1.1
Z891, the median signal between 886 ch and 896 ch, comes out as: 17.1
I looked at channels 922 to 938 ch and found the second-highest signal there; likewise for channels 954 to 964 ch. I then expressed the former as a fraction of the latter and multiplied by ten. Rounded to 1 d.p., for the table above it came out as 12.7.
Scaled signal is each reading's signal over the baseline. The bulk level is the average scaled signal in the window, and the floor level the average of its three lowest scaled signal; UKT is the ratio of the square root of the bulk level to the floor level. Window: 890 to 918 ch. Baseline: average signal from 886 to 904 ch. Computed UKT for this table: 1.04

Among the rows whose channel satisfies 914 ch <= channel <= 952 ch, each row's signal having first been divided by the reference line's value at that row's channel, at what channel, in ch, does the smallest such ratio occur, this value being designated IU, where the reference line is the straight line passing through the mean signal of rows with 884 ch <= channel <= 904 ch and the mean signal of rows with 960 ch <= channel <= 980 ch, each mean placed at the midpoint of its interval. 951 ch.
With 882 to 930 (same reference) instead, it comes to 887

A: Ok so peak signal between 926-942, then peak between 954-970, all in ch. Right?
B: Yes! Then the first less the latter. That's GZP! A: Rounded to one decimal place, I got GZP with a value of 1.3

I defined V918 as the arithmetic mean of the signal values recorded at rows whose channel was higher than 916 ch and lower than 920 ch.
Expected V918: 16.5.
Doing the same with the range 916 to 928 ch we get 16.5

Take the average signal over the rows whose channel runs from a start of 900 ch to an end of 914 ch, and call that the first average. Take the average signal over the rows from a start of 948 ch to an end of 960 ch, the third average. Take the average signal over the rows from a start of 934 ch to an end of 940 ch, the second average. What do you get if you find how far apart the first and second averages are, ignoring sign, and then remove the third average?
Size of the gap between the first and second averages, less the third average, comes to -12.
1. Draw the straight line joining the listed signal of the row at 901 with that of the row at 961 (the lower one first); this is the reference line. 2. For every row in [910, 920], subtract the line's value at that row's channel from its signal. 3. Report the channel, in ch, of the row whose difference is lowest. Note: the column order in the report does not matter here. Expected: 915 ch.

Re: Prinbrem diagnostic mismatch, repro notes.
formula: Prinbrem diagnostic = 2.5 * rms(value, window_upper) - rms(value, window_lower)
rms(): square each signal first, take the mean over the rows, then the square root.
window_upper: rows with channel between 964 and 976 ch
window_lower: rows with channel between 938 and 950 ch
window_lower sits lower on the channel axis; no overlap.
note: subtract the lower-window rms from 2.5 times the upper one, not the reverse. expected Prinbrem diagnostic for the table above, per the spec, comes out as 23.3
